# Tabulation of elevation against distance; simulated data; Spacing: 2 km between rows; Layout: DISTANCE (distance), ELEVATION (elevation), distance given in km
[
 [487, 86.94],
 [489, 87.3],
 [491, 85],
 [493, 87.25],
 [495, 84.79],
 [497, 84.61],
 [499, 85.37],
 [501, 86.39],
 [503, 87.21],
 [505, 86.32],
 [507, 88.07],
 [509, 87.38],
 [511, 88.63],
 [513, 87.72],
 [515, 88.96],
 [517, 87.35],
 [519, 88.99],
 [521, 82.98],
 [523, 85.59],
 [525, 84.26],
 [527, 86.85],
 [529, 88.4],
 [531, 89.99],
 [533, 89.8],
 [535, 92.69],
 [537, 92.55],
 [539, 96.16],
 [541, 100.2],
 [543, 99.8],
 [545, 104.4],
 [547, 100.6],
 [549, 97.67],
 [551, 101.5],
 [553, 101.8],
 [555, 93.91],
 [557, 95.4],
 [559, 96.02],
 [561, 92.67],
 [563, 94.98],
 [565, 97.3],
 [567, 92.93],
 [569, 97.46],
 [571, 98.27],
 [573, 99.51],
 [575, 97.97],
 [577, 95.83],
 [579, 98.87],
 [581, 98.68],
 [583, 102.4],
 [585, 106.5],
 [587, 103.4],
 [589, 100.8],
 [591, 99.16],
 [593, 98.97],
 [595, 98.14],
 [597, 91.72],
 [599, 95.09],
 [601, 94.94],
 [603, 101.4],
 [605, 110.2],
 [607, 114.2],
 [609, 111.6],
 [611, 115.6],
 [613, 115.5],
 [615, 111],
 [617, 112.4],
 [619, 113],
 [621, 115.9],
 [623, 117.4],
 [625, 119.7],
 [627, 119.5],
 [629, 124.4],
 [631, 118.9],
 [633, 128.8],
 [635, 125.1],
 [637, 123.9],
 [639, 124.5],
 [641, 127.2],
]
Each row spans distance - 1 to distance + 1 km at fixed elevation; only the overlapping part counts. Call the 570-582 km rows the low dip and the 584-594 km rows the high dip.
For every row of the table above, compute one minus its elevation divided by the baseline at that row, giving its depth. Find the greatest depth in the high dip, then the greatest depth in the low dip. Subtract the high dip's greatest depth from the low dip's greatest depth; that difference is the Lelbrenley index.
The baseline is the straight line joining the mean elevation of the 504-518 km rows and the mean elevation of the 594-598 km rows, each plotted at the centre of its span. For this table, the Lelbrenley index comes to 0.02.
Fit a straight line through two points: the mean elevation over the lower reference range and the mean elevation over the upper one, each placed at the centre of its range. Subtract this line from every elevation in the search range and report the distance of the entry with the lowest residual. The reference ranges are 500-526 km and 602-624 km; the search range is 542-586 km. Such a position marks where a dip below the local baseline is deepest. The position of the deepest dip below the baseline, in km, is 567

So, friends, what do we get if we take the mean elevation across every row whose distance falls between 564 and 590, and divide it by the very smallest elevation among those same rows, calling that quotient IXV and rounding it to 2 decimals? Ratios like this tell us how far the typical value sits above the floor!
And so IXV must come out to 1.07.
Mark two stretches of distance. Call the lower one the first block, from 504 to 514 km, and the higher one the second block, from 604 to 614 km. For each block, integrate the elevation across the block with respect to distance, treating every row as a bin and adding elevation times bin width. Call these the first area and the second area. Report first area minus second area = -258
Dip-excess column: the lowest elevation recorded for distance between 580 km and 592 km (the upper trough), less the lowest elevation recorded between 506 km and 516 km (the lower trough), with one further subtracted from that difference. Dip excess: 10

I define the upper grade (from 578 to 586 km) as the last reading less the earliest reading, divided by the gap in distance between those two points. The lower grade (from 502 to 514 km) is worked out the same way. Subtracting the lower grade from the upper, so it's 1.2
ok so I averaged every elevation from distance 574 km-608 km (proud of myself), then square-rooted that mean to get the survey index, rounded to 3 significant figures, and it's 10.0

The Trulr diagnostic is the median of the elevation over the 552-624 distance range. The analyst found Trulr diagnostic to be 99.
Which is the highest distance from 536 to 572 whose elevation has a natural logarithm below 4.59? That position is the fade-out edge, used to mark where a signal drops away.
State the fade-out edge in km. 571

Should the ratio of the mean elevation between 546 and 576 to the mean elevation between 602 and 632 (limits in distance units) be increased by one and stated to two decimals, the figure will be 1.85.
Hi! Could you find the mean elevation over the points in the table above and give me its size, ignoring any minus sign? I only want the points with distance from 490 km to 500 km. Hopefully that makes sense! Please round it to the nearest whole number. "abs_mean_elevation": 85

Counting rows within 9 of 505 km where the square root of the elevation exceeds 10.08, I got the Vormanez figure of 0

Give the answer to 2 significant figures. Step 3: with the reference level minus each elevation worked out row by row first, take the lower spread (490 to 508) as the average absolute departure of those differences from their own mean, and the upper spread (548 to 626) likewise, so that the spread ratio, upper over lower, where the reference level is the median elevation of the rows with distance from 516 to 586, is 6.6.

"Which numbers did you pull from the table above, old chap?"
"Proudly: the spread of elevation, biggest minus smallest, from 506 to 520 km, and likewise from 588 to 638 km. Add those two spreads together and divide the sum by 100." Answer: 0.39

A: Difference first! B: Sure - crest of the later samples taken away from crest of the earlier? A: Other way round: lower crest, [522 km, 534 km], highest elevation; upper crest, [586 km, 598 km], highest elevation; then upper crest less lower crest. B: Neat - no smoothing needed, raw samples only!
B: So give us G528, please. 13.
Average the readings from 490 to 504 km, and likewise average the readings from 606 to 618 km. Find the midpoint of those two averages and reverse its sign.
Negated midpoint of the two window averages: -100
